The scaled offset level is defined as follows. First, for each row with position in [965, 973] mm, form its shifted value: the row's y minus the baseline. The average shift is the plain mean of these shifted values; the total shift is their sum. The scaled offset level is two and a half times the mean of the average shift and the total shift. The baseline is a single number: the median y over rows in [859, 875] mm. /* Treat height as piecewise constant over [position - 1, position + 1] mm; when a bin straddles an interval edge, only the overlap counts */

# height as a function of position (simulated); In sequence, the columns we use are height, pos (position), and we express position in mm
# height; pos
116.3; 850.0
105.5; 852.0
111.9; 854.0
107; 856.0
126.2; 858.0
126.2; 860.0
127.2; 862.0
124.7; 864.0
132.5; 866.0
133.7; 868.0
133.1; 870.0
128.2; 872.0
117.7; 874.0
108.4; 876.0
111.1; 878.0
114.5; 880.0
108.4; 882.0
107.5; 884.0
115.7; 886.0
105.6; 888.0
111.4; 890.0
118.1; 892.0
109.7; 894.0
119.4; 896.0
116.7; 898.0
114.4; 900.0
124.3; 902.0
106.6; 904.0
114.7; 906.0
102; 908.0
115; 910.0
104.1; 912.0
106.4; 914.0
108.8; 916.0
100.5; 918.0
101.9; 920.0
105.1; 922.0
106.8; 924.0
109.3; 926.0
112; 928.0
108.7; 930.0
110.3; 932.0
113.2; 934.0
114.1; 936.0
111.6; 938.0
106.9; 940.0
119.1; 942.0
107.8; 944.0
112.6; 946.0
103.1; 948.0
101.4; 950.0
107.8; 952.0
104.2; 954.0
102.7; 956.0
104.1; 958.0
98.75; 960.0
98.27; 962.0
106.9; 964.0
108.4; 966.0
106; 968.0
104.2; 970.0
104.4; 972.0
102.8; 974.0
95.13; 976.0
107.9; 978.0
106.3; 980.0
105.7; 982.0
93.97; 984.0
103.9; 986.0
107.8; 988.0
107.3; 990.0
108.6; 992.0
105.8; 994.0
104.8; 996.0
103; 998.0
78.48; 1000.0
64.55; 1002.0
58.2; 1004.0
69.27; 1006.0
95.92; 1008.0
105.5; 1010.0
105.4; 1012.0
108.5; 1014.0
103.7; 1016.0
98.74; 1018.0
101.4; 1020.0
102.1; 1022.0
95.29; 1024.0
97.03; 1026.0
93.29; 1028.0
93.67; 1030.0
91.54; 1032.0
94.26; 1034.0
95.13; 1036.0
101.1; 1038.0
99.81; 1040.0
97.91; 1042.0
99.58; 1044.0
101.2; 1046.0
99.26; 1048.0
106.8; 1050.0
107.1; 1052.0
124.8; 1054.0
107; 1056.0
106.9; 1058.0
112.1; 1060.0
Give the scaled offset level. -137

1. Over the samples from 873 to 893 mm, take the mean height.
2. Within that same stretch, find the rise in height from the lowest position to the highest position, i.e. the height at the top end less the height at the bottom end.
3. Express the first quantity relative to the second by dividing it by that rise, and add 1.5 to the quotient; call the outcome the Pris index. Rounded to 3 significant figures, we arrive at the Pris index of 281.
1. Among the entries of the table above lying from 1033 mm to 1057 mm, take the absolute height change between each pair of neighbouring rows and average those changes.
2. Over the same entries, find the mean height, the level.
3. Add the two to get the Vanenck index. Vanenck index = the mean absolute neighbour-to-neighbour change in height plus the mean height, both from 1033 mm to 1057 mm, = 108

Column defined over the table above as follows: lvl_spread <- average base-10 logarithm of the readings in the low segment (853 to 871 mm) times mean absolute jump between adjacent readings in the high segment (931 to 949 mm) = 12.8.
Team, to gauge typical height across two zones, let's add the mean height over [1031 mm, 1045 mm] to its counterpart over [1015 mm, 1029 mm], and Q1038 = 196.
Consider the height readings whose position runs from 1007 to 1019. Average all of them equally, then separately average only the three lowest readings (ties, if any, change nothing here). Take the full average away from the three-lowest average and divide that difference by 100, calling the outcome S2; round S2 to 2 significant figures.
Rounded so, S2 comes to -0.035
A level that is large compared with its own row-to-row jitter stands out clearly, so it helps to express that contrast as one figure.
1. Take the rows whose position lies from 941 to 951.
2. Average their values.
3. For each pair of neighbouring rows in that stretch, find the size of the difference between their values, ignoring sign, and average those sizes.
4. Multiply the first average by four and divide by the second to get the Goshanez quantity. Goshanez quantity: 64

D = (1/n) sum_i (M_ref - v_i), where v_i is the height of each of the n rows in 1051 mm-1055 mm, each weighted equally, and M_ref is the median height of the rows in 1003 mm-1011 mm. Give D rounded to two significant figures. -33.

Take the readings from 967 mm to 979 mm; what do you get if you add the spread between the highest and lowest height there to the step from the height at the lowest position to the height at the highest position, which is 15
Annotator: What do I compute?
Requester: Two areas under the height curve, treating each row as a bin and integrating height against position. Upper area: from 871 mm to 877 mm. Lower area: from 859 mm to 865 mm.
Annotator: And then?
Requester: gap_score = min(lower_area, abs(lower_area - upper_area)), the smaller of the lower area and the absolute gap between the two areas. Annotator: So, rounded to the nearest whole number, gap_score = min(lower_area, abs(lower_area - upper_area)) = 48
